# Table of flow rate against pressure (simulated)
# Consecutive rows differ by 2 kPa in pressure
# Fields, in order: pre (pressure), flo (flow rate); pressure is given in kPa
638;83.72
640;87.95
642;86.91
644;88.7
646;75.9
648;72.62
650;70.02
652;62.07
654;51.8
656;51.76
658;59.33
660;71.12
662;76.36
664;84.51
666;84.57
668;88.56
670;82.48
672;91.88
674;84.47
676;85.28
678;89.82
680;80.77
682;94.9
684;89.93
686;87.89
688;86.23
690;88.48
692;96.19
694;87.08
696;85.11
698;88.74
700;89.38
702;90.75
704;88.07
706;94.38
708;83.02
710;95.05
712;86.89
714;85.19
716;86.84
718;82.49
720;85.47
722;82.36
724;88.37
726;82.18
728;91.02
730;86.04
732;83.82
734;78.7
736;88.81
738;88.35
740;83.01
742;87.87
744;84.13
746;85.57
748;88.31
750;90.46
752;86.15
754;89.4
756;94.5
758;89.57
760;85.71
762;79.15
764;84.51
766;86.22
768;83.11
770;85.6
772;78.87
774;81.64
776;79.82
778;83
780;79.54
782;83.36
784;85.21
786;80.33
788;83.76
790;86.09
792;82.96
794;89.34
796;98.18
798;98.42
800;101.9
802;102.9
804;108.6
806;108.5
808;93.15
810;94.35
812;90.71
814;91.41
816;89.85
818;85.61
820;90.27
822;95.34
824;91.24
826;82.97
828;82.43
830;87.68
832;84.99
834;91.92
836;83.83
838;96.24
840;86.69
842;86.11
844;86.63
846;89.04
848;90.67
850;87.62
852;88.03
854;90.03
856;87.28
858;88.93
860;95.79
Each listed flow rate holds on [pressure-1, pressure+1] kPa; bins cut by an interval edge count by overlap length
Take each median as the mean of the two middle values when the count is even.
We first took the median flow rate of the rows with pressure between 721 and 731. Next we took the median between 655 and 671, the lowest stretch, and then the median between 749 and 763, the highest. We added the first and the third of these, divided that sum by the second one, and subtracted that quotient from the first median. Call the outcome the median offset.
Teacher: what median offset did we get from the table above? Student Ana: 84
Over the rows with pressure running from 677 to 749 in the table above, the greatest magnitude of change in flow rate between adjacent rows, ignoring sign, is 14.1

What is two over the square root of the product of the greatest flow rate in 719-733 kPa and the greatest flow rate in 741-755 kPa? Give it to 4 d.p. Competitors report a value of 0.0220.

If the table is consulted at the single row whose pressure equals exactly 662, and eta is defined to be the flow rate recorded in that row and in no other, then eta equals 76.36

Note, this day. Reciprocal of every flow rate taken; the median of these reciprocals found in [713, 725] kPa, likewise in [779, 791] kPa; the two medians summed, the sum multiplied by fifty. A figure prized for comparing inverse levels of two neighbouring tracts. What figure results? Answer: 1.18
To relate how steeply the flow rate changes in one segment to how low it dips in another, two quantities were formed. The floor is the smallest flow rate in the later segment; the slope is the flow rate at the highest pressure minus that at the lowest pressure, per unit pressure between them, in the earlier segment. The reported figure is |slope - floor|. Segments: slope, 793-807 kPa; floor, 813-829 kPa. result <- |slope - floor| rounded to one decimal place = 80.8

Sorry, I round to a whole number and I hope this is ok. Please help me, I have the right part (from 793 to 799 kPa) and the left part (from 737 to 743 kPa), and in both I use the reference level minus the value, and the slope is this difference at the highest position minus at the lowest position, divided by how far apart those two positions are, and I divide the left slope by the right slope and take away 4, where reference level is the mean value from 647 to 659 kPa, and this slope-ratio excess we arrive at -4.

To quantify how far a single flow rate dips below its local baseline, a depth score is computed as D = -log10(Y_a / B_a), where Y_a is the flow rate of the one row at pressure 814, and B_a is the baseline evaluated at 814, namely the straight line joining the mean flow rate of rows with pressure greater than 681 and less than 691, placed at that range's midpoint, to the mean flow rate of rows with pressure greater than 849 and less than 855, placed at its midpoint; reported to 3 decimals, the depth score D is -0.013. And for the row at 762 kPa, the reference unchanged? 0.051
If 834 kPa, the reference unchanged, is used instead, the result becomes -0.016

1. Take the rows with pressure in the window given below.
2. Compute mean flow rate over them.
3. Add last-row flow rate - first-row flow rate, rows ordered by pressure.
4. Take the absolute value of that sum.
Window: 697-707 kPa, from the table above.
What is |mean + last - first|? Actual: 96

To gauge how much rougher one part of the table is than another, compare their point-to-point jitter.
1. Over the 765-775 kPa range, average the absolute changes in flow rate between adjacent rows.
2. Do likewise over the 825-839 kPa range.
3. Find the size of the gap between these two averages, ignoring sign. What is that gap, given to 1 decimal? 2.2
